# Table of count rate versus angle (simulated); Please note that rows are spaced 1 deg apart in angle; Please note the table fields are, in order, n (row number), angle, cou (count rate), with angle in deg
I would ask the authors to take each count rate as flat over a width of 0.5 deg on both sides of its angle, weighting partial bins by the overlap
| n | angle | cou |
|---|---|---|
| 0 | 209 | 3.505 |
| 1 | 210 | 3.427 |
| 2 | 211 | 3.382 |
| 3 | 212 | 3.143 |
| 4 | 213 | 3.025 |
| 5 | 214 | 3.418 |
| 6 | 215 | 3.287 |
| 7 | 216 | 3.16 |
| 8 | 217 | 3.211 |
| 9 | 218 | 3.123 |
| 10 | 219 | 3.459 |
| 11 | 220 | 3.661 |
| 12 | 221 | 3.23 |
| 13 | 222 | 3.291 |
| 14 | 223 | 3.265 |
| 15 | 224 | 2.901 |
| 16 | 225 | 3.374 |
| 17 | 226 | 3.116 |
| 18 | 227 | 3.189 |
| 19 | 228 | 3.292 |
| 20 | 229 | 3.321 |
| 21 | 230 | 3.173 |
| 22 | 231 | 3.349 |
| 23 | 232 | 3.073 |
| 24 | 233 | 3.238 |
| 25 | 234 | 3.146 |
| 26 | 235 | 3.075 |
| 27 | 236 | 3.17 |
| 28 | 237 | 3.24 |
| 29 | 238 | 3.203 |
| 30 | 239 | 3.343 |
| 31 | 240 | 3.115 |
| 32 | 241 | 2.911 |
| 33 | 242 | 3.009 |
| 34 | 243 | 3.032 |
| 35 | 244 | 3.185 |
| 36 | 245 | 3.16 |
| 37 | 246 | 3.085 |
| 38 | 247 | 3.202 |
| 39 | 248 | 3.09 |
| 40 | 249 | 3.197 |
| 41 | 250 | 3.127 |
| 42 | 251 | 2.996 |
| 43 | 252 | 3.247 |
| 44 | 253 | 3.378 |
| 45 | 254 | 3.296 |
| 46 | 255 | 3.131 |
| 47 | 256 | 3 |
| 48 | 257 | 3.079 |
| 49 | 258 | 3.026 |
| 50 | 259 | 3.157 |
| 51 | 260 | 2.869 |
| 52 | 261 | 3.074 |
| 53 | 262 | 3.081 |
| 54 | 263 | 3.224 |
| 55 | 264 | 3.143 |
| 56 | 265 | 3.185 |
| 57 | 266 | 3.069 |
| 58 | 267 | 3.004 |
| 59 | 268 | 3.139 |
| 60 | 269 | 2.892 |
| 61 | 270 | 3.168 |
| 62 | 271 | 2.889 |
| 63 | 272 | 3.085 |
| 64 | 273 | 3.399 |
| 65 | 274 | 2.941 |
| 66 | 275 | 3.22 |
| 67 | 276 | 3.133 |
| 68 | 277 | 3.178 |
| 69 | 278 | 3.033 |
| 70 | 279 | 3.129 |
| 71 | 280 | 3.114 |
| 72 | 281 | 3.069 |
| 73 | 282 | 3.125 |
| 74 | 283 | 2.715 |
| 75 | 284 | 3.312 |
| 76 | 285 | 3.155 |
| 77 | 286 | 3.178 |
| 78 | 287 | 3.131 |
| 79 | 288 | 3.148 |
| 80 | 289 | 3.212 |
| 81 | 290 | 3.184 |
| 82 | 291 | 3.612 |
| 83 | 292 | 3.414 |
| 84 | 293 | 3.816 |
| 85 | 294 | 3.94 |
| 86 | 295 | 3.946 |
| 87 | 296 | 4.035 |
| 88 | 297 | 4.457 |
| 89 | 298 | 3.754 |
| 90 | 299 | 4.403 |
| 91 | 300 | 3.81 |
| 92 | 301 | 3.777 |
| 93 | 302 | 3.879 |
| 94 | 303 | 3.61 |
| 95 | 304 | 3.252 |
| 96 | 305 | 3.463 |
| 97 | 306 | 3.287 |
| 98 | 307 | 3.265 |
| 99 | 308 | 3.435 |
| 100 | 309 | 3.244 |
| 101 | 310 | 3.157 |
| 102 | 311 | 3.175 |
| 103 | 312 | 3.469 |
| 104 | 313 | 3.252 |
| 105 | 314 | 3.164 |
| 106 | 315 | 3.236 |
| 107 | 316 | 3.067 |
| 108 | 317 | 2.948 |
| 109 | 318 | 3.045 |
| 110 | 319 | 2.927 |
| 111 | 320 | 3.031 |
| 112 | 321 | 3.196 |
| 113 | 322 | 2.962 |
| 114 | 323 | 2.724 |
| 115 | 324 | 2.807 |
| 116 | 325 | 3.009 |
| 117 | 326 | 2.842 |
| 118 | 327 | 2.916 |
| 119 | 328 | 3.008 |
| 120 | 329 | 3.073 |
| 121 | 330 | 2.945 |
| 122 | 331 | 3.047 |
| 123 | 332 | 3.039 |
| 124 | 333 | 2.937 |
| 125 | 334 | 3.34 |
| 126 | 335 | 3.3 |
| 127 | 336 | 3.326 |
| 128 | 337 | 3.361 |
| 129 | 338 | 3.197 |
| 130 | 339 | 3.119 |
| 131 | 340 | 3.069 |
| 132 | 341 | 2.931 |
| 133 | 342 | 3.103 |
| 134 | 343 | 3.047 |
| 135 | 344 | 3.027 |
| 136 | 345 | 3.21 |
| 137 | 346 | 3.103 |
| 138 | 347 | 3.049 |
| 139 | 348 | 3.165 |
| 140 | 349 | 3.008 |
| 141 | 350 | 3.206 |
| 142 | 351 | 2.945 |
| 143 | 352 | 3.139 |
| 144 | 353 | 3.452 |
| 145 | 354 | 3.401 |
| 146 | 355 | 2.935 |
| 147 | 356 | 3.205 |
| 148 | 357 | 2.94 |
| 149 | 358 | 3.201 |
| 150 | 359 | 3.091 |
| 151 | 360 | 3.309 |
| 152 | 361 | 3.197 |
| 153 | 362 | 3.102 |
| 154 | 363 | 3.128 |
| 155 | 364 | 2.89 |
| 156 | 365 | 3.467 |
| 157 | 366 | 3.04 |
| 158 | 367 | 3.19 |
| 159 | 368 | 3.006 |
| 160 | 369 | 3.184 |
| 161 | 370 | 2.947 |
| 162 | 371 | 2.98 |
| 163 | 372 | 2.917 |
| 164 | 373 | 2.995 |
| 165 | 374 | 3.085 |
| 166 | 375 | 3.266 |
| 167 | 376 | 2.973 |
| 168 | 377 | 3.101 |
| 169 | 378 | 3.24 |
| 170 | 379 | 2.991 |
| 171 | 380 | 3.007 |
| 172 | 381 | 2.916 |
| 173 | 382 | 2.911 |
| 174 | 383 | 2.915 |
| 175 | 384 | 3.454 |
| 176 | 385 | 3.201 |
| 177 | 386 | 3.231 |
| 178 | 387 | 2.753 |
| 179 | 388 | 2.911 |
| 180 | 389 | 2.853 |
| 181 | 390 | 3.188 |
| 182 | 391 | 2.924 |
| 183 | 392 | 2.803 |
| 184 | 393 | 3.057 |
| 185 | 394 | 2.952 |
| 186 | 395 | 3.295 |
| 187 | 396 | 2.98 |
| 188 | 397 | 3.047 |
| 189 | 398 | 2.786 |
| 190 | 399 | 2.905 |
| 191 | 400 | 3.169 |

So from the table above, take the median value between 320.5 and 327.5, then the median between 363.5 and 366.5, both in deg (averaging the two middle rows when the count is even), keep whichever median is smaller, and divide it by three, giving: 0.97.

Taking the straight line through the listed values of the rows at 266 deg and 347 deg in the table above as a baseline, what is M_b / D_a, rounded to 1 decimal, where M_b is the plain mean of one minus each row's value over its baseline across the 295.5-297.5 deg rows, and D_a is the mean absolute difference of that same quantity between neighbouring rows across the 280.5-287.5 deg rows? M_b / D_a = -5.5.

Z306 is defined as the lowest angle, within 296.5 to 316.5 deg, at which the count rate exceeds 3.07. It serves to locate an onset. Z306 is 297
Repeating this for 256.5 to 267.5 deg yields 257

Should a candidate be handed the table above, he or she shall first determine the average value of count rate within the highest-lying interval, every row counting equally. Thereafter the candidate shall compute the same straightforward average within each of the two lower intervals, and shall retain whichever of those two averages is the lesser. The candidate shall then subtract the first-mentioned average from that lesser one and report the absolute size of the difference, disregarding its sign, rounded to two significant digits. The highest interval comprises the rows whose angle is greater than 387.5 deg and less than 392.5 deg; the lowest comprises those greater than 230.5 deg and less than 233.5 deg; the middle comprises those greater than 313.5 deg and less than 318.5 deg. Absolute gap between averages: 0.16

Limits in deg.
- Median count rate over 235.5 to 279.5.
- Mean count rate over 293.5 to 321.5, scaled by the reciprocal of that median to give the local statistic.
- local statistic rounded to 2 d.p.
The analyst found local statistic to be 1.11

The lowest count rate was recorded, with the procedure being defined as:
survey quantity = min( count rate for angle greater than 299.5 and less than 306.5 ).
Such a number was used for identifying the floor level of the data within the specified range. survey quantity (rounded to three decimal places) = 3.252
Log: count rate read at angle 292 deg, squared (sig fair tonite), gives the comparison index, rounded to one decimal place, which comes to 11.7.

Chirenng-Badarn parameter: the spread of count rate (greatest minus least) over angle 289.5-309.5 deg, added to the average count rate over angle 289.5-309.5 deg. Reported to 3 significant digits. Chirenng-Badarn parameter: 4.95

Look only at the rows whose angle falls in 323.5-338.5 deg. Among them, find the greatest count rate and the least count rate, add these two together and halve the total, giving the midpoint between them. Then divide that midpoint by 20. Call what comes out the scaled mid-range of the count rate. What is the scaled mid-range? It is 0.154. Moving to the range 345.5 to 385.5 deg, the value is 0.159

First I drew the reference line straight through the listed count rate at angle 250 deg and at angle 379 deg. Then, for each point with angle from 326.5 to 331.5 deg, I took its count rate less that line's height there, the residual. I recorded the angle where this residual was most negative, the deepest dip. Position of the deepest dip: 327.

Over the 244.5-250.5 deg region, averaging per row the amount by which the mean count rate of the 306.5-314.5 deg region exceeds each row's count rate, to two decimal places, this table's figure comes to 0.13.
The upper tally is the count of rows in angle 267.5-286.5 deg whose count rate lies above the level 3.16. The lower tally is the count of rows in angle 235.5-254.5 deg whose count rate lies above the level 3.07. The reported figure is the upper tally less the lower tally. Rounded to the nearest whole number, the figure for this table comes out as -9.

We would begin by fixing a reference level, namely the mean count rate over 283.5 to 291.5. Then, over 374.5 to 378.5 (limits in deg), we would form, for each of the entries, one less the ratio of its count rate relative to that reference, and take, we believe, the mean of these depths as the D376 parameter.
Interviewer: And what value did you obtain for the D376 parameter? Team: 0.030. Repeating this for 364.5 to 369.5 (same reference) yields 0.020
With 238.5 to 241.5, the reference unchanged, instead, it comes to 0.037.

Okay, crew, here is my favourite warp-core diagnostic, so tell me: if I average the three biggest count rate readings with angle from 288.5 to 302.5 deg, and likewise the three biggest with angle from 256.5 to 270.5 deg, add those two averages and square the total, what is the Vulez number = 56.1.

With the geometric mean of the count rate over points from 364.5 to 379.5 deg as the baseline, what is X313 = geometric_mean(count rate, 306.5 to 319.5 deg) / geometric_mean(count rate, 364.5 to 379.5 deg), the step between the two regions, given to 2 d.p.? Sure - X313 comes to 1.03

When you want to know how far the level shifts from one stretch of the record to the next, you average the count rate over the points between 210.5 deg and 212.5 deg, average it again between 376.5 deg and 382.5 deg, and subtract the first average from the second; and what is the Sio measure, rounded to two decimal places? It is -0.23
